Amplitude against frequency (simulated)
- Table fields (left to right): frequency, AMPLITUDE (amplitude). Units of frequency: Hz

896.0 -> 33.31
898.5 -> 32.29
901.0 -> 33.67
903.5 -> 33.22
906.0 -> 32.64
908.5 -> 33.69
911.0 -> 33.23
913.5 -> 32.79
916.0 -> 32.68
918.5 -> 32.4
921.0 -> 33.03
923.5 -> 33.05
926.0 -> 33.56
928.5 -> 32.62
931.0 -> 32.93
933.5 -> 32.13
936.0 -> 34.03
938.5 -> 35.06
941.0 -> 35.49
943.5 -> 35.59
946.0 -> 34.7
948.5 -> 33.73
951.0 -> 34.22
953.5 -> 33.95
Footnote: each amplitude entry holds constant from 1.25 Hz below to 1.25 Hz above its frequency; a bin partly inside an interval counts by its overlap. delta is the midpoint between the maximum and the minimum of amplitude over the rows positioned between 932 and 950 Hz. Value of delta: 33.9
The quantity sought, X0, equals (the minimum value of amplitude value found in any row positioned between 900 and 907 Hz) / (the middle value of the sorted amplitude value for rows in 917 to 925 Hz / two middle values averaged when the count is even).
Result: 0.99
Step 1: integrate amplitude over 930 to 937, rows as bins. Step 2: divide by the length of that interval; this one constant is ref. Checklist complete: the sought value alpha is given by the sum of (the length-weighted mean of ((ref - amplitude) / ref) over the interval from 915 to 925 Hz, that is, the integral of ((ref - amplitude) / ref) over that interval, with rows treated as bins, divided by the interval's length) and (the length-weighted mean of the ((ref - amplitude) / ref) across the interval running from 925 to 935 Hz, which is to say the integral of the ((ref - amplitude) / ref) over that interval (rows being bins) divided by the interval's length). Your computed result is 0.011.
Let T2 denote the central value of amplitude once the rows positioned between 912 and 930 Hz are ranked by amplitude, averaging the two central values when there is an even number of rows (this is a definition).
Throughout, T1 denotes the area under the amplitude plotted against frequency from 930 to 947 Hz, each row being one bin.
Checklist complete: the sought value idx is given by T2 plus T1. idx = 616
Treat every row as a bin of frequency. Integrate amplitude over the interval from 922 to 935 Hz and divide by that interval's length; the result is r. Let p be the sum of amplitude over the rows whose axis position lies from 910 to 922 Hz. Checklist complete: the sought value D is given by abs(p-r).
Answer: 131.2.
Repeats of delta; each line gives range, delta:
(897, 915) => 33.0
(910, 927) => 33.0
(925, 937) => 33.1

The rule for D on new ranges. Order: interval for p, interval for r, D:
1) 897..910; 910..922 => 132.7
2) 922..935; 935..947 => 129.3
